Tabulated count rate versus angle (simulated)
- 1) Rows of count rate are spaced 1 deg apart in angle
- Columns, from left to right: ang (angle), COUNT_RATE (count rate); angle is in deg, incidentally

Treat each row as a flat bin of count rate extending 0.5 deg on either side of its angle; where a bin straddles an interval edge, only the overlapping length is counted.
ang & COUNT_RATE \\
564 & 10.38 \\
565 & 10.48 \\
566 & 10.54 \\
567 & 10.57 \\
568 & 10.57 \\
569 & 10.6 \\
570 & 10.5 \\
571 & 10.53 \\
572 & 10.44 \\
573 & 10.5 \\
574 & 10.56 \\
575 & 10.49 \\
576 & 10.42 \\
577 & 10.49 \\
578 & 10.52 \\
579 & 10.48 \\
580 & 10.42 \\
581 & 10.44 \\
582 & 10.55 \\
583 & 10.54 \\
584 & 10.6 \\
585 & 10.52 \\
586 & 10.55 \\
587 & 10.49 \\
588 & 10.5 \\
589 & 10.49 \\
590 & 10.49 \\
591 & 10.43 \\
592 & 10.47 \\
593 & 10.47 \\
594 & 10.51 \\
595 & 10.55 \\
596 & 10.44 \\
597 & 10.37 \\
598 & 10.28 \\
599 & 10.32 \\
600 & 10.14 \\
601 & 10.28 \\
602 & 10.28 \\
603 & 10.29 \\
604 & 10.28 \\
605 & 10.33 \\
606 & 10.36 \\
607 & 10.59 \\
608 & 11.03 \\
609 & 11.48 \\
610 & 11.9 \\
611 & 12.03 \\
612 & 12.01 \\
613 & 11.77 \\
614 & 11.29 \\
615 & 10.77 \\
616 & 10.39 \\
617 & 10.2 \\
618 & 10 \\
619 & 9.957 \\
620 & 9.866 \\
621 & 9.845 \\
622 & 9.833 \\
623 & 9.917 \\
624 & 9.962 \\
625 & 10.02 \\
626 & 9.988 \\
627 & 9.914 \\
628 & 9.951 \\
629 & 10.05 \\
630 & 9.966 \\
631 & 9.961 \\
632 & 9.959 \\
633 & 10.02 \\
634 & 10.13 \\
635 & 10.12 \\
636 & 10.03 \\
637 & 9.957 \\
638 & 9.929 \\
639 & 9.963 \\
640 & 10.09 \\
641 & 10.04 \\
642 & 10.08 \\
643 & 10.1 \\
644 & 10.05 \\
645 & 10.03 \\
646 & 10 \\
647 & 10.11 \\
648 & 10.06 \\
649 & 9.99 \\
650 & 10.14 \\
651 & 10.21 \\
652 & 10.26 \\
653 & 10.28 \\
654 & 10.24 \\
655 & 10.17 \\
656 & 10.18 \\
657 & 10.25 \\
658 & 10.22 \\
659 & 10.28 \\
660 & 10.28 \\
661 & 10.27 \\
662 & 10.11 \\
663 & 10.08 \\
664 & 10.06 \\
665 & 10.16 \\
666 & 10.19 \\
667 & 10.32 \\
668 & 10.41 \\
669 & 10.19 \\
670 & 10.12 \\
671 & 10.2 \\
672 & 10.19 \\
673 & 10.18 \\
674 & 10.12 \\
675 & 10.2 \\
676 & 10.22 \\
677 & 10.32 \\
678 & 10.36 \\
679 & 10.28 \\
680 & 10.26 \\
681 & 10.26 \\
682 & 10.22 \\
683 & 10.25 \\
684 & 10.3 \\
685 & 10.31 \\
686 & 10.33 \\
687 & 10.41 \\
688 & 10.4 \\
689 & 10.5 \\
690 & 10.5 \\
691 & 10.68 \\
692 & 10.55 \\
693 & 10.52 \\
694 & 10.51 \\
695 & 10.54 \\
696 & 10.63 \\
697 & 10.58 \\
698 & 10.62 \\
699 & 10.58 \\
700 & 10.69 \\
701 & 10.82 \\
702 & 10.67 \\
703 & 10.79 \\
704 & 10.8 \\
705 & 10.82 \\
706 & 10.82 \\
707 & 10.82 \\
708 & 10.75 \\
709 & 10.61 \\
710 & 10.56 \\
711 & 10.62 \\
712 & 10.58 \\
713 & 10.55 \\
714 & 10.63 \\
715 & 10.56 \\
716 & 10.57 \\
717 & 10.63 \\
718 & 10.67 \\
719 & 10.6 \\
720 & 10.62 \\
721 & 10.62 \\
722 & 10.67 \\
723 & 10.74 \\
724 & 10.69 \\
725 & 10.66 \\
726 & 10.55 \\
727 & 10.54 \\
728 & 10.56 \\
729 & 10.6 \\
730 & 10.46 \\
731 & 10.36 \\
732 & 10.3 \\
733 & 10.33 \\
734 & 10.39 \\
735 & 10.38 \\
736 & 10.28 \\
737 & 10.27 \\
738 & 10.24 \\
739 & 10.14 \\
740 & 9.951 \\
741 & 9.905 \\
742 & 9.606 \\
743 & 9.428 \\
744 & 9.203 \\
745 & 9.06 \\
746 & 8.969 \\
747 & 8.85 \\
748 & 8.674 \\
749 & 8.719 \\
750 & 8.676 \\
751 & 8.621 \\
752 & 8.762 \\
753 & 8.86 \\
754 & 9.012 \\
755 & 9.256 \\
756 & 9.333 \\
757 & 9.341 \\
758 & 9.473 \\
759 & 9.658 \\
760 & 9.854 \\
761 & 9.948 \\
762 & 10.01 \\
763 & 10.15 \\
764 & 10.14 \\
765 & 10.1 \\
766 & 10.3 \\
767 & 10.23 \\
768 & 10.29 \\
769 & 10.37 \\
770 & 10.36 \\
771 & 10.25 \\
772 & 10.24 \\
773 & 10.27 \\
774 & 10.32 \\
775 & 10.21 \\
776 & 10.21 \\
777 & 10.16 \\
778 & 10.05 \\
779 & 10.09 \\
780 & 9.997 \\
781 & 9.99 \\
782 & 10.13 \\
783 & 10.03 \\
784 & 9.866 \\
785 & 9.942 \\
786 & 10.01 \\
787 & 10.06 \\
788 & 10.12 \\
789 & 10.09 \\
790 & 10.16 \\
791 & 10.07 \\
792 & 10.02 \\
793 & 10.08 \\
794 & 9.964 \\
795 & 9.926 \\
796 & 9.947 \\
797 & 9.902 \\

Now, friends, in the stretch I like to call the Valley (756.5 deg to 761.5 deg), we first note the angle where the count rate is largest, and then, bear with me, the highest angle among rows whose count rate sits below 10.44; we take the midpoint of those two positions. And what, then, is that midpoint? 761 deg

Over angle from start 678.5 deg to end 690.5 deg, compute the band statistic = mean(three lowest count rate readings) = 10.2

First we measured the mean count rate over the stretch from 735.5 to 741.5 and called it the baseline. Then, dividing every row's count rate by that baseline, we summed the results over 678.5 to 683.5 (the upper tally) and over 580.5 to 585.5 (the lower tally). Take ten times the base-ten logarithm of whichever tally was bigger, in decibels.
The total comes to 7.16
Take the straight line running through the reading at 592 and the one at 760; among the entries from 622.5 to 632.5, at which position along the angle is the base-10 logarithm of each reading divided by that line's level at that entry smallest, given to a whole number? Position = 623 deg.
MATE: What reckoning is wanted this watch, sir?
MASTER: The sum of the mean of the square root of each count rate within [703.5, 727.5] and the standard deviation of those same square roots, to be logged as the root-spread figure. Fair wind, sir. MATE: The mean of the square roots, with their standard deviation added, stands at 3.28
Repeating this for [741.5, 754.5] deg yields 3.04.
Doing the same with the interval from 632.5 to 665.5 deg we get 3.20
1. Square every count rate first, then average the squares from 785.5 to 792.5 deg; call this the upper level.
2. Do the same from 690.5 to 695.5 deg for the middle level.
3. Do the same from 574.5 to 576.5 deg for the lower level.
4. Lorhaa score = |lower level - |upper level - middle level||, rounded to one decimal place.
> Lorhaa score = 99.3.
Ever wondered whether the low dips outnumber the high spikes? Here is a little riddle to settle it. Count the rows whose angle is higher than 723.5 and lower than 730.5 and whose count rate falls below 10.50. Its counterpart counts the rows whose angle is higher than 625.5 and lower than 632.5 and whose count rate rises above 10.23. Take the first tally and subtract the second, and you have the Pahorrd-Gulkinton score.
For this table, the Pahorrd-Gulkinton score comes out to 1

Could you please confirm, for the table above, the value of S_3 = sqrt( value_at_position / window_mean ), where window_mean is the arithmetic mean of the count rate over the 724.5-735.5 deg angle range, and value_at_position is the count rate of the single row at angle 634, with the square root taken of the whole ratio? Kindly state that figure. 0.984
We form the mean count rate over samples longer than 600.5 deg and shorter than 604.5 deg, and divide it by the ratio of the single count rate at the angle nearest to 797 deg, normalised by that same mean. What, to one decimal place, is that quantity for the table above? 10.7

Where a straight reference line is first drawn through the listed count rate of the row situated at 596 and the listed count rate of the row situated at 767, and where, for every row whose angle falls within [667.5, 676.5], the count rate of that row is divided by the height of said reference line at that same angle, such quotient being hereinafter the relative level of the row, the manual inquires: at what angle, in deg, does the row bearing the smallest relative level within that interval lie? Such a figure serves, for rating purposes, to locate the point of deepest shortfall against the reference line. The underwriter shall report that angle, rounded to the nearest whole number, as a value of 670 deg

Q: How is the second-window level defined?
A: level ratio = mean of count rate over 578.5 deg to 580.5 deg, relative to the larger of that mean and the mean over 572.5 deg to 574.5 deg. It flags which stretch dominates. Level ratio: 0.99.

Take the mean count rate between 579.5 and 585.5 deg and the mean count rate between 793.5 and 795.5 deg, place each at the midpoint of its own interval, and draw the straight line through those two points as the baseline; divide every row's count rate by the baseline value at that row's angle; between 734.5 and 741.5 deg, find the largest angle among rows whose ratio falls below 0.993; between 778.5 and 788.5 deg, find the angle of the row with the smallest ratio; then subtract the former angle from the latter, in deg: 43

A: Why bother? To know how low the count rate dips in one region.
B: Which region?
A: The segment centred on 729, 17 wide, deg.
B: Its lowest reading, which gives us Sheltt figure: 10.27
